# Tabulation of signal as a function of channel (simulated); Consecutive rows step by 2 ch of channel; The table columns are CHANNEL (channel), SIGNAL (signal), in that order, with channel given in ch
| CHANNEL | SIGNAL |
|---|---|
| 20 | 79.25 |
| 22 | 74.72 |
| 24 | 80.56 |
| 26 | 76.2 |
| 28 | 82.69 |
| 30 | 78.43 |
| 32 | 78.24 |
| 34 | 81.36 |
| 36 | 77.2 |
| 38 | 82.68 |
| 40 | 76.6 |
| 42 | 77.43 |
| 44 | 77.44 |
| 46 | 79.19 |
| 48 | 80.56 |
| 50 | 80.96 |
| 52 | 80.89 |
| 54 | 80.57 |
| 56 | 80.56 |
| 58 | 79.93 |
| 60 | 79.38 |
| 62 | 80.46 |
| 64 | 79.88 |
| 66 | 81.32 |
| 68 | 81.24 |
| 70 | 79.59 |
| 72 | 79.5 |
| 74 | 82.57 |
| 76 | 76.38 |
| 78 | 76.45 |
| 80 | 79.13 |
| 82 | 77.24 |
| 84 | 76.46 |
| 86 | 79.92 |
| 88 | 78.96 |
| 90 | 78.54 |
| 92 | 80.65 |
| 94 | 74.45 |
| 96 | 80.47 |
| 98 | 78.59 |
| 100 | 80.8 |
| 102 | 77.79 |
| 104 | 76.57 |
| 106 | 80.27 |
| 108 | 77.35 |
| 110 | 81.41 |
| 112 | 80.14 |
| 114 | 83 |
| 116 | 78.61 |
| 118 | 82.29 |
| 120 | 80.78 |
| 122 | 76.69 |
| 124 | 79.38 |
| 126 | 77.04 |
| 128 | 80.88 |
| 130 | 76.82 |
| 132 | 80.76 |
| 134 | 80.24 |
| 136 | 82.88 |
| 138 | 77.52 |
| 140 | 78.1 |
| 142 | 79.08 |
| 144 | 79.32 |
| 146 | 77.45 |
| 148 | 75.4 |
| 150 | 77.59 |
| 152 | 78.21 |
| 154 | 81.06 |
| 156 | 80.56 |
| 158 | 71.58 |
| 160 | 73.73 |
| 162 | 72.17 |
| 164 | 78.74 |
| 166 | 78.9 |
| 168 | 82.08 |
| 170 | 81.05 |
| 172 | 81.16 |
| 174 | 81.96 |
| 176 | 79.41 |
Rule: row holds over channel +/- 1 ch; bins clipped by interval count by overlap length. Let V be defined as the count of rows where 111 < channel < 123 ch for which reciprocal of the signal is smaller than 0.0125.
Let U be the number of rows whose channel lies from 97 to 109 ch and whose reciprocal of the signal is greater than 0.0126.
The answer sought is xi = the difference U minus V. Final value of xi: 0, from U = 4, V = 4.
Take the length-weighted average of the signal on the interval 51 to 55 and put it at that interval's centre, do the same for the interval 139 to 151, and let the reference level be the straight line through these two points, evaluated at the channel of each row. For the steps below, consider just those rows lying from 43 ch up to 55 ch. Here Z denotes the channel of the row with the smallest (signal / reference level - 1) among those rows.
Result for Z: 44 ch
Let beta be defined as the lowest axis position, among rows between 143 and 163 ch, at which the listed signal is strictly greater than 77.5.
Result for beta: 144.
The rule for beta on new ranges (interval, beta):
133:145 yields 134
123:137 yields 124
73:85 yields 74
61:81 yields 62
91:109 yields 92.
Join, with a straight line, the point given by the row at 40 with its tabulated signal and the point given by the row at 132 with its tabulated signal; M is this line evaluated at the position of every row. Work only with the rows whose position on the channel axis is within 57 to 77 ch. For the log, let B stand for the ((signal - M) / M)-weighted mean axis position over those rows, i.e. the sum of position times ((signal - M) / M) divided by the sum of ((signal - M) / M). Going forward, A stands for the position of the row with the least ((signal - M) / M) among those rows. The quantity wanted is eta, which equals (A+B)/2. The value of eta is 70.8 ch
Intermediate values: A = 76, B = 65.6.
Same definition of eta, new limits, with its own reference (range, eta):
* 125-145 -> 132.7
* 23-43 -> 35.8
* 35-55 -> 43.2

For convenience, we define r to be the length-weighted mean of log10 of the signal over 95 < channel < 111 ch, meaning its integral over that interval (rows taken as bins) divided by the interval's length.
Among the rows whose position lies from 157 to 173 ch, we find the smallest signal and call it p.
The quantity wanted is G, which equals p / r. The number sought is 37.7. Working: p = 71.58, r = 1.90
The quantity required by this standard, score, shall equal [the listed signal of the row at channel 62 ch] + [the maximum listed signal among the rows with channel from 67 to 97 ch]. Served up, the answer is 163.0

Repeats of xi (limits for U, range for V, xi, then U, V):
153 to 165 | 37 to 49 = 2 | 4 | 2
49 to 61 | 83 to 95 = -1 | 0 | 1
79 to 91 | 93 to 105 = 3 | 5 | 2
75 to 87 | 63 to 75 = 2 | 5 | 3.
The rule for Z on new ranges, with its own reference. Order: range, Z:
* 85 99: 94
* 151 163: 158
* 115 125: 122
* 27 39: 36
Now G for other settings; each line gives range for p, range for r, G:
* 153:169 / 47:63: 37.6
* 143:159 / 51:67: 37.6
